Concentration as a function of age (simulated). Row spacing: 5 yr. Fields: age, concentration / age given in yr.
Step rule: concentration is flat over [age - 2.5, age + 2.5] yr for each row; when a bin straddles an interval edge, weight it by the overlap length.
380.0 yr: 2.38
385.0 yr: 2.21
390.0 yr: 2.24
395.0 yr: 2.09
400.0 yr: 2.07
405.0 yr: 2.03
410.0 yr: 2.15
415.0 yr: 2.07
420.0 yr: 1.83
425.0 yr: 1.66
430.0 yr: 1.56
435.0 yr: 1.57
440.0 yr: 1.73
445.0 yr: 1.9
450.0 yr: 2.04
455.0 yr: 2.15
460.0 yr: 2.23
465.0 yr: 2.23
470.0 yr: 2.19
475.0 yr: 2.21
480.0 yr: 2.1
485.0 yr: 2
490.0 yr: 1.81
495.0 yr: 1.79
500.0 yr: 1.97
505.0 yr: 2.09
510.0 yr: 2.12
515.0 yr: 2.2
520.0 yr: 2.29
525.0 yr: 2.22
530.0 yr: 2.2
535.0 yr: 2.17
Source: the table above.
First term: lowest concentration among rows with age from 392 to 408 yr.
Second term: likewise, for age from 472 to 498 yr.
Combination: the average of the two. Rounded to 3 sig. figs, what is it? 1.91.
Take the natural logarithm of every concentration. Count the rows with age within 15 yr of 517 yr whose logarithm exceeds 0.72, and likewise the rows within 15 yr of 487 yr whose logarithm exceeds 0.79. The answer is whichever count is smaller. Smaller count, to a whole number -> 1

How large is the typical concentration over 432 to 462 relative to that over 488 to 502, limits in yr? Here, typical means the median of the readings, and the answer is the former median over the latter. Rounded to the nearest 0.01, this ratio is 1.09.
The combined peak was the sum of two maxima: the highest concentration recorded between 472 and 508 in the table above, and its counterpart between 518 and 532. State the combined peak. 4.50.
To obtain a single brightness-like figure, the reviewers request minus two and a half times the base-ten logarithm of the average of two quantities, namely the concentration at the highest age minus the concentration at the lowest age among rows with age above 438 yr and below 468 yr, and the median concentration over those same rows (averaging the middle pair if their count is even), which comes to -0.283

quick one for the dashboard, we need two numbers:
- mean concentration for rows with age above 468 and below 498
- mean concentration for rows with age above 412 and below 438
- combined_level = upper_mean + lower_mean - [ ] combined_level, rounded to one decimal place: 3.8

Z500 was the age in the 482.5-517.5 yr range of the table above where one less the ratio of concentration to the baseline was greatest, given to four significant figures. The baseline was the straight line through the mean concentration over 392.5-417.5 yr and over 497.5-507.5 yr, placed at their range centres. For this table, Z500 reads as 495.0 yr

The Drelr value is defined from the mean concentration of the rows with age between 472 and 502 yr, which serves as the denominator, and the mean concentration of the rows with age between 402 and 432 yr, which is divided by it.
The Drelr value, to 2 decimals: 0.95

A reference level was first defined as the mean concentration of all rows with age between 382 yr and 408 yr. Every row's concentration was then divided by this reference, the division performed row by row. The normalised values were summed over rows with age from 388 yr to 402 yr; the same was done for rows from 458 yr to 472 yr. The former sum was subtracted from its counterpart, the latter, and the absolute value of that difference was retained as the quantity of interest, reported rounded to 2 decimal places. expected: 0.12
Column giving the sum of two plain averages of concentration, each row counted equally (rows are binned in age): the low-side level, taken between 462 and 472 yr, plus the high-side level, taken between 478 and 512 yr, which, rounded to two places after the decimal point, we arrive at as 4.19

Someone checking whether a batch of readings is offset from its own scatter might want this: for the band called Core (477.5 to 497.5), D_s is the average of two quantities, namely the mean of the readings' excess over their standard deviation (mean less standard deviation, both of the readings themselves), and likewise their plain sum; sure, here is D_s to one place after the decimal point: 4.7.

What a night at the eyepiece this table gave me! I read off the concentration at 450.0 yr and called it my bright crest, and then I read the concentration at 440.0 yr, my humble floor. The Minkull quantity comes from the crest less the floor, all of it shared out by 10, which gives 0.031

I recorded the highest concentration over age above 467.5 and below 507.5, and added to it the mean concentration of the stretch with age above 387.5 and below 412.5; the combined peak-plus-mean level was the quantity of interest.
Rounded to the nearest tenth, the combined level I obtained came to 4.3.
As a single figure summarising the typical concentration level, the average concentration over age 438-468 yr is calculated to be 2.05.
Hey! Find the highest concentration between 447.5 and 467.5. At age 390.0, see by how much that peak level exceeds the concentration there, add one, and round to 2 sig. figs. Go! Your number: 0.99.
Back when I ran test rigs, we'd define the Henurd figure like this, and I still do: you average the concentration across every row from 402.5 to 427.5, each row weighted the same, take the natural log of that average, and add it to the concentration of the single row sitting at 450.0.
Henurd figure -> 2.71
